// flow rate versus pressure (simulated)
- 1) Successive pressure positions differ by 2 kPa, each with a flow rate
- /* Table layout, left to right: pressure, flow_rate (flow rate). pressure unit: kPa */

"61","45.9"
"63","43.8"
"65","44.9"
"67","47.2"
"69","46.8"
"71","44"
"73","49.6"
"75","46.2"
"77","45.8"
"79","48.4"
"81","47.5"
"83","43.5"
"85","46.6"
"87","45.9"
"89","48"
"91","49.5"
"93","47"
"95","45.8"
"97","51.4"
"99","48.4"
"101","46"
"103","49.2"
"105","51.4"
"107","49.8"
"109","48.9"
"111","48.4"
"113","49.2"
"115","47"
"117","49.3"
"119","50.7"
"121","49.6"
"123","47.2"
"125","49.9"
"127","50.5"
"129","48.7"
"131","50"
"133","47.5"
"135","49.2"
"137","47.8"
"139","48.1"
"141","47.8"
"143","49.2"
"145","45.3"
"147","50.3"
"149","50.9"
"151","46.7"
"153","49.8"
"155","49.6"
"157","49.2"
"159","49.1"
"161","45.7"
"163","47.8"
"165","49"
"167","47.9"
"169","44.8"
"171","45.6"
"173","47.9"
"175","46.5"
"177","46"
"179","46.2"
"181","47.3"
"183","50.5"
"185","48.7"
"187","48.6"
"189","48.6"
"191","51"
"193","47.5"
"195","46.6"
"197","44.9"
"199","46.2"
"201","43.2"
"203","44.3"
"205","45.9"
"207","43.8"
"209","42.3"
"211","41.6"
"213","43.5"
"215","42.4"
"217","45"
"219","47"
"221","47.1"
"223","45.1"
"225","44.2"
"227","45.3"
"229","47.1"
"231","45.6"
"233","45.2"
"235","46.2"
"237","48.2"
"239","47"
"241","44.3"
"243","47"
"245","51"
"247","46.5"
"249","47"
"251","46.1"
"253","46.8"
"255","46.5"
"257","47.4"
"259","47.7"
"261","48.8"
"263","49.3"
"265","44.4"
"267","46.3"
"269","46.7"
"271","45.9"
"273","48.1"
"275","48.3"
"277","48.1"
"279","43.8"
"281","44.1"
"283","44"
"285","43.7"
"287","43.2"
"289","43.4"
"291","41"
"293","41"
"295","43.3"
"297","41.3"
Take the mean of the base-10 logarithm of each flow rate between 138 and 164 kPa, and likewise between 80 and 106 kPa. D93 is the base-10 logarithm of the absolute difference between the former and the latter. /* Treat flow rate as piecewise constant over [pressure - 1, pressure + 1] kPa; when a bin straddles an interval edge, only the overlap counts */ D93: -2.18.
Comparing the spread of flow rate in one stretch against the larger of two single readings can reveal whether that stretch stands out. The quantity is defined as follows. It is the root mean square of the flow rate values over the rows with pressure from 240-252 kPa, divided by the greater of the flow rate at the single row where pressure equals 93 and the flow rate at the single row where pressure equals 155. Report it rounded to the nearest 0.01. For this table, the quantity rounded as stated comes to 0.95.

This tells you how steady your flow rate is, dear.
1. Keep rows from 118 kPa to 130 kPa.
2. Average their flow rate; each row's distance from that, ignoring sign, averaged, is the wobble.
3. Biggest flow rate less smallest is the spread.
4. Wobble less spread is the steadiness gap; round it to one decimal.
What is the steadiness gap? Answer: -2.5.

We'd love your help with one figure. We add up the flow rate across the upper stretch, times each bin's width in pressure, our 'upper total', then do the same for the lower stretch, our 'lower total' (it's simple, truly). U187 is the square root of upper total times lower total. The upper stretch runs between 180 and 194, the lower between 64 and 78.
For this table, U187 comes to 666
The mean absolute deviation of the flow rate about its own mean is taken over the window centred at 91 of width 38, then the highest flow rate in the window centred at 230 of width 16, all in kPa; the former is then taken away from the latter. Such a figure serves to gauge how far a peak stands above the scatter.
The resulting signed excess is 46.5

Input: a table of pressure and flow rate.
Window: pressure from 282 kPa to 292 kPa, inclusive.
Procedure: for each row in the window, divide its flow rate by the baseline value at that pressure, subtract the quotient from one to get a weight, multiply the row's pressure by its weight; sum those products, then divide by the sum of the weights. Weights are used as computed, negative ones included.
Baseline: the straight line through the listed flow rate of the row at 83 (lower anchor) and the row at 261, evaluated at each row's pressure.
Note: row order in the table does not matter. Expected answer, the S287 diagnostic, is 287.4 kPa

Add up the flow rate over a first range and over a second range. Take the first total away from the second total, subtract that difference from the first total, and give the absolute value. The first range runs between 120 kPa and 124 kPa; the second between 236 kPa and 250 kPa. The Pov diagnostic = 137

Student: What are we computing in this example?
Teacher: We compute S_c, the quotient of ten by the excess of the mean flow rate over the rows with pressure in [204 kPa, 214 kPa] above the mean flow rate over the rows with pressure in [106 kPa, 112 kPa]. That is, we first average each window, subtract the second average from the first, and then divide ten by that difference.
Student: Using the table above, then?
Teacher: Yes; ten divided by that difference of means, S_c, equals -1.8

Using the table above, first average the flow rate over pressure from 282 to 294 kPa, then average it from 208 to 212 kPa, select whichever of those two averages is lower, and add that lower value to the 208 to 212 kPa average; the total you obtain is 83.9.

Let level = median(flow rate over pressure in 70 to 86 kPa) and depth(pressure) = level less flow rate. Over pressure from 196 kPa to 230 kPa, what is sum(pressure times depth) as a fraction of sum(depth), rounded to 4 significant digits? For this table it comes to 210.2 kPa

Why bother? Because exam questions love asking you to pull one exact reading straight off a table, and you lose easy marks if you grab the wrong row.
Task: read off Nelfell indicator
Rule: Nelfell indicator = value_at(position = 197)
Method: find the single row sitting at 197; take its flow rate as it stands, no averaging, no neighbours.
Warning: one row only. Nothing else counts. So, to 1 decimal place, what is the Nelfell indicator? 44.9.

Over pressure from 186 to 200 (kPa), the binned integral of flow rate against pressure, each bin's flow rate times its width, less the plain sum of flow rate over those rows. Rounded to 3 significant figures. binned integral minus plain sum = 333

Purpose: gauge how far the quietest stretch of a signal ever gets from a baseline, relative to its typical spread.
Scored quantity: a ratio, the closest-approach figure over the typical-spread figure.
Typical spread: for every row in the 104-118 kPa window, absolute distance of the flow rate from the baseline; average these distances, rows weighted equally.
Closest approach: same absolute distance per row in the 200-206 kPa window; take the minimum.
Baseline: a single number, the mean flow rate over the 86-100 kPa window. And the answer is 1.5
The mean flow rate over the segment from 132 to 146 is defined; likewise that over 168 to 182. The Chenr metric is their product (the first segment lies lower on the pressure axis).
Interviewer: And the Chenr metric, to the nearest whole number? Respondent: 2216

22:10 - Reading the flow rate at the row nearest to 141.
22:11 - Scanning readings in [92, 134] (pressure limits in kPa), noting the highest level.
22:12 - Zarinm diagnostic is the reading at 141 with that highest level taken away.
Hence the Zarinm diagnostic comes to -4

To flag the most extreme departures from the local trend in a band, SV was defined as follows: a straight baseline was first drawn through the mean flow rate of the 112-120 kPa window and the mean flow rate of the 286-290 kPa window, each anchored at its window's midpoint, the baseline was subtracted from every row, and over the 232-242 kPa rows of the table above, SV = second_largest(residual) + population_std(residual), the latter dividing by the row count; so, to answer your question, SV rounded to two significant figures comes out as 3.4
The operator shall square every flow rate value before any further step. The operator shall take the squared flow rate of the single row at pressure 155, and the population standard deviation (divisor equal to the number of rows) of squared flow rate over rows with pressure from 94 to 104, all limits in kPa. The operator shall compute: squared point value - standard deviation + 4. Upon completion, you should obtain 2262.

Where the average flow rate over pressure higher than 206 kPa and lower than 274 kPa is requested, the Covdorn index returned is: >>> 46.1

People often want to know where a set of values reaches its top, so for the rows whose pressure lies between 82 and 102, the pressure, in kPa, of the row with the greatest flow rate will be 97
